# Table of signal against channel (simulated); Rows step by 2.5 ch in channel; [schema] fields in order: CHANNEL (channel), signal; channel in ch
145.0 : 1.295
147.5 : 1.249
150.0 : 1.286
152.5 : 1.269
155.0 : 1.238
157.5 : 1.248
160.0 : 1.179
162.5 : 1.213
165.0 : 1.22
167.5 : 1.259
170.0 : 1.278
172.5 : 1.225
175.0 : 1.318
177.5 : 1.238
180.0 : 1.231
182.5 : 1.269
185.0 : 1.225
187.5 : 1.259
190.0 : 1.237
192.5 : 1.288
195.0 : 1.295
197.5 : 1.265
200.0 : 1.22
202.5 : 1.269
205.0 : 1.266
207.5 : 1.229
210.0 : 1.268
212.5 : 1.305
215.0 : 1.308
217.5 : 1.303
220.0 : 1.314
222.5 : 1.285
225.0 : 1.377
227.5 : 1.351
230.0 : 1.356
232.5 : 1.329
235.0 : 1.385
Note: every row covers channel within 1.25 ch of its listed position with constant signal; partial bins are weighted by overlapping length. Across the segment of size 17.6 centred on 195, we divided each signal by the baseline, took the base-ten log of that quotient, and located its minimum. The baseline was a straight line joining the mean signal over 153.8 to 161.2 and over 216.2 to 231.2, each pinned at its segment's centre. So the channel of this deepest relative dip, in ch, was 200.0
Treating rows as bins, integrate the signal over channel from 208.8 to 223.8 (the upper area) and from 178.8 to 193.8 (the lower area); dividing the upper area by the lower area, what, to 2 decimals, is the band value 1.04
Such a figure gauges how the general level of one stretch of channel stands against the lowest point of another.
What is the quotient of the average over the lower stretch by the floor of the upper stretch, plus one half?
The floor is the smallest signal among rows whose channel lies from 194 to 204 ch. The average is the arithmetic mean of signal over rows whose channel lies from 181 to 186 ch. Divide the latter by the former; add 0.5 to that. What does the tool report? 1.522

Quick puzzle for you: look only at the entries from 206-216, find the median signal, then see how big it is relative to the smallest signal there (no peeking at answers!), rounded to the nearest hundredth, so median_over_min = 1.05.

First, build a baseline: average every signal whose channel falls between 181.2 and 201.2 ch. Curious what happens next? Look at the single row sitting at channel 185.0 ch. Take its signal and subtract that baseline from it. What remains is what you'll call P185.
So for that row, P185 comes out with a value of -0.03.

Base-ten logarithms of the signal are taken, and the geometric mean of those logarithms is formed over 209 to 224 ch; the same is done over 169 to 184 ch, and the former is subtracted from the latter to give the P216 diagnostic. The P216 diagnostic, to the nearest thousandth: -0.013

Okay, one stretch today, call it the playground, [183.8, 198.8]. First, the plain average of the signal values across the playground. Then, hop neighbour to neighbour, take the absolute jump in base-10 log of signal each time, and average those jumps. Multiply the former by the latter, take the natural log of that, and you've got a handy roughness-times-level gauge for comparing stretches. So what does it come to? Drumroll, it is -4.38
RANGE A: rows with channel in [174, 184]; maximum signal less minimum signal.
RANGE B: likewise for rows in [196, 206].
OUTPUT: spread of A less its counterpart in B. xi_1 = 0.038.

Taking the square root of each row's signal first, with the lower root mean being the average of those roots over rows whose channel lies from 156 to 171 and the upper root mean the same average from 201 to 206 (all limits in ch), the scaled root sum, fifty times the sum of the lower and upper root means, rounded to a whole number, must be 112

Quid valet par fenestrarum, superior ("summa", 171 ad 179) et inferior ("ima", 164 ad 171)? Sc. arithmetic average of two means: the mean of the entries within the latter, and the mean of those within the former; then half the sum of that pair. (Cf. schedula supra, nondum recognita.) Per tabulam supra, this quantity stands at 1.26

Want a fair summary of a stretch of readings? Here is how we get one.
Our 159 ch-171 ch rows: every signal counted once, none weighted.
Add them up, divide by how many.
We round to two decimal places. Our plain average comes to 1.23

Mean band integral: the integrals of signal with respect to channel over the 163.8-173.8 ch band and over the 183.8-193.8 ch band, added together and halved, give 12.5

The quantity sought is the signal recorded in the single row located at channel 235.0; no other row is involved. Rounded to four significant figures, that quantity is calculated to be 1.385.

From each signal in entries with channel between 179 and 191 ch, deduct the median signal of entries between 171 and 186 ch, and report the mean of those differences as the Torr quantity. 0.010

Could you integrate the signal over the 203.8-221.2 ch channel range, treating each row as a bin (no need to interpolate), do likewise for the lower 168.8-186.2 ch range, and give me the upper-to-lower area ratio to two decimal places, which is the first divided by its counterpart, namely 1.02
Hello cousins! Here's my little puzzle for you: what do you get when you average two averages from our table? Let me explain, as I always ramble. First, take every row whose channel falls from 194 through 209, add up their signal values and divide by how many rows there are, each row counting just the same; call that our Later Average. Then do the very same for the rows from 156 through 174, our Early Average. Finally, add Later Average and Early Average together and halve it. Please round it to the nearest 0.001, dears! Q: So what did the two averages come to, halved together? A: 1.245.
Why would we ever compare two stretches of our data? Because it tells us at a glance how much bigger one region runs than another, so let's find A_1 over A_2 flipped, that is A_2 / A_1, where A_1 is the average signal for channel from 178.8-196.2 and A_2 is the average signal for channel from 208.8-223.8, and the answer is 1.03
